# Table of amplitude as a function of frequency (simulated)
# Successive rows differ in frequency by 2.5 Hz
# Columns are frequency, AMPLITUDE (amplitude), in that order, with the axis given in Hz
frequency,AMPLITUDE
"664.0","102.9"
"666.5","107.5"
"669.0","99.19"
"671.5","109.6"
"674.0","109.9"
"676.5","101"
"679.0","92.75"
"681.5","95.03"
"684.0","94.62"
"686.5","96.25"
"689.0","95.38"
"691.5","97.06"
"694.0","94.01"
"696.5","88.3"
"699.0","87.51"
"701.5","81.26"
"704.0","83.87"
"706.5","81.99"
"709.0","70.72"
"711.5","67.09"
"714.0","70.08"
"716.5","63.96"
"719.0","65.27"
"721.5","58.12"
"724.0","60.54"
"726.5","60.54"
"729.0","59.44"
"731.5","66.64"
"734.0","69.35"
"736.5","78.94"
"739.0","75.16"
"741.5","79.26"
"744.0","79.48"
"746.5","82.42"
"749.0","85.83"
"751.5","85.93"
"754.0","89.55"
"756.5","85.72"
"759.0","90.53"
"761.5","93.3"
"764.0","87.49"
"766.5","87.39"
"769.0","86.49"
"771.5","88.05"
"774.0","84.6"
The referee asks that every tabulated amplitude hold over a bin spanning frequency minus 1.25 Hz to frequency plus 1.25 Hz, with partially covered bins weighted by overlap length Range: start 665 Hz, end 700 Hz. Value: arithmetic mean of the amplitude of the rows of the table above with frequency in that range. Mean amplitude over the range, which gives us 98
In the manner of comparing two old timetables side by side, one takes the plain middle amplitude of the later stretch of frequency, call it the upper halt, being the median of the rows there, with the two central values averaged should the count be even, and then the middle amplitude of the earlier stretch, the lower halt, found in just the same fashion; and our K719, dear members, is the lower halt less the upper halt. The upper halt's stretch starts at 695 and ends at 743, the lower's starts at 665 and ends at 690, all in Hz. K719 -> 28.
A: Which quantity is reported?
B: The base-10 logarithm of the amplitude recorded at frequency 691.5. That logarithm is 1.99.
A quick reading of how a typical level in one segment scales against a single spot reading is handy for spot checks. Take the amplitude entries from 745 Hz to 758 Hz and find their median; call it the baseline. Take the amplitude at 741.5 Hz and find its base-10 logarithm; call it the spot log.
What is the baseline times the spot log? 163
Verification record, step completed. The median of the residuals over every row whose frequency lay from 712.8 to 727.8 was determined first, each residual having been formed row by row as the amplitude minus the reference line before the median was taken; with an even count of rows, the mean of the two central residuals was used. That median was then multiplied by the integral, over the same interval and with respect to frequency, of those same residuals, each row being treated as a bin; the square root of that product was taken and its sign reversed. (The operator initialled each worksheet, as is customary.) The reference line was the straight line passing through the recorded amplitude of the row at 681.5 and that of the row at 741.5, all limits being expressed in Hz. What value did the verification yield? -85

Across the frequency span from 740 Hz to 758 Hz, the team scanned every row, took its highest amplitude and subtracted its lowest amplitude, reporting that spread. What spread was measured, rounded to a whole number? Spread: 10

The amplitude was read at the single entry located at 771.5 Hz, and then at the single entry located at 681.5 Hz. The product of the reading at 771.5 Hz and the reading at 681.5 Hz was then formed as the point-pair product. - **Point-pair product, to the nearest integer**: 8367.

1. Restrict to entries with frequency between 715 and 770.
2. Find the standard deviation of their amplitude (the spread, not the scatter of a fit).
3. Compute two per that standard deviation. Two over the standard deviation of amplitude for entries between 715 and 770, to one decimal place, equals 0.2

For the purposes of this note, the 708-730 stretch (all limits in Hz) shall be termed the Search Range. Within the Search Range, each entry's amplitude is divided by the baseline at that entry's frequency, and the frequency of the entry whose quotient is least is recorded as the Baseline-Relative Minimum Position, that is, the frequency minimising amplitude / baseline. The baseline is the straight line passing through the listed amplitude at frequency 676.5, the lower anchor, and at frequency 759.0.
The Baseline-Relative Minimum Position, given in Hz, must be 721.5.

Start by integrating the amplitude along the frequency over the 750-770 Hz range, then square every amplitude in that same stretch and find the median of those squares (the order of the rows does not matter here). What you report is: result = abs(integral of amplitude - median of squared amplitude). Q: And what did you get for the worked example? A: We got 5880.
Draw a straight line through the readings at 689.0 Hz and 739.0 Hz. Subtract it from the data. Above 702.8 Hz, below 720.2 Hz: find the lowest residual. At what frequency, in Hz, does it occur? 716.5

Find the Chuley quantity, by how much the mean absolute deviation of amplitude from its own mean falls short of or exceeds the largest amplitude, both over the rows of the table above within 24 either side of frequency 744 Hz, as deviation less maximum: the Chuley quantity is -83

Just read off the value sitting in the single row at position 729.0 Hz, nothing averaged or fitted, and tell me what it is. 59.44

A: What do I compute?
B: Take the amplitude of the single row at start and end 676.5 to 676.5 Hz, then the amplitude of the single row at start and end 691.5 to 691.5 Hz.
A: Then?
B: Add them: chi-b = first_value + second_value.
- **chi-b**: 198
